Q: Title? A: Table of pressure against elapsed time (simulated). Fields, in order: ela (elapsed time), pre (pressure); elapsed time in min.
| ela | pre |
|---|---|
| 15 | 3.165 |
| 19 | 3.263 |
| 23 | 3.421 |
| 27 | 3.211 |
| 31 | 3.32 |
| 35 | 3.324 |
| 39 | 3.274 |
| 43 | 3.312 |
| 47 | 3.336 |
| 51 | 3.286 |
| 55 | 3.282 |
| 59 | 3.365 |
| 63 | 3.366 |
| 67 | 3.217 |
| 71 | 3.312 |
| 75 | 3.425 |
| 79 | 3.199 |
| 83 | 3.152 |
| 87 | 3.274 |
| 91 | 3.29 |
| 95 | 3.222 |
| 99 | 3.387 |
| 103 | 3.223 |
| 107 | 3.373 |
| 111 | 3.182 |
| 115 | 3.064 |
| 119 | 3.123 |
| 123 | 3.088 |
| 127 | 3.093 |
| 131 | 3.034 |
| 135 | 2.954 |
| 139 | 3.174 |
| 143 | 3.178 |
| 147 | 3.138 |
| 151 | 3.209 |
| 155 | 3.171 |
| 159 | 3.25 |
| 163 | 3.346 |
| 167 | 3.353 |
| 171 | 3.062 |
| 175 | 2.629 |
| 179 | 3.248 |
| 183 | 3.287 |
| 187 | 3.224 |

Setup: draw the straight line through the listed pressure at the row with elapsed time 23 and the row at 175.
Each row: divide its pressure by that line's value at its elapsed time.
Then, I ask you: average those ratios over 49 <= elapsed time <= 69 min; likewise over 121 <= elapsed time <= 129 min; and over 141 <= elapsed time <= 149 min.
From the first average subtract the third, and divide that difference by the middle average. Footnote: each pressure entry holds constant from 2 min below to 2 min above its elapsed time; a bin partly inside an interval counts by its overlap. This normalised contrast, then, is -0.10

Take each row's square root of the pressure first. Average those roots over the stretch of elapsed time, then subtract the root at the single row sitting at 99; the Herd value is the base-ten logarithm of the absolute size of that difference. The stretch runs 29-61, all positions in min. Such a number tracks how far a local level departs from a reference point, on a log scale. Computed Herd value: -1.69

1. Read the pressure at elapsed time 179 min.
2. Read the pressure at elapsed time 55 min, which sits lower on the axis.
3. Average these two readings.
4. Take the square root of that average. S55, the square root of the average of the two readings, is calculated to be 1.81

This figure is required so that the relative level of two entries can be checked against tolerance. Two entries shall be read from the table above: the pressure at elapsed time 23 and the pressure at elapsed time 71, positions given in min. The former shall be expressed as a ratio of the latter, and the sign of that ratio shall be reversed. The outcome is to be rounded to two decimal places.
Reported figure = -1.03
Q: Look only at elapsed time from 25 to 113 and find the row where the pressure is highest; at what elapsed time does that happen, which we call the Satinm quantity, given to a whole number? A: 75 min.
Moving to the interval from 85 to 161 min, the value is 99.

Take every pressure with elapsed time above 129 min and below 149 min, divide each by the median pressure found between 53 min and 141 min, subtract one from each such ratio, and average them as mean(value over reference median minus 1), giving -0.04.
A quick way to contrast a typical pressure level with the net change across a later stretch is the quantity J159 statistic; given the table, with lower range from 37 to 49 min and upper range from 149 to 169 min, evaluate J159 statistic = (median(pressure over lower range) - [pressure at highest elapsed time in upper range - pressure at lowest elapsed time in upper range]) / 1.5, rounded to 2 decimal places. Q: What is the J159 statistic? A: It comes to 2.11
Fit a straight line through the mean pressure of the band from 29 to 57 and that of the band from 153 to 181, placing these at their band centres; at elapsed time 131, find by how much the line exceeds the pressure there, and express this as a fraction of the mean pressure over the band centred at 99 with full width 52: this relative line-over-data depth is 0.05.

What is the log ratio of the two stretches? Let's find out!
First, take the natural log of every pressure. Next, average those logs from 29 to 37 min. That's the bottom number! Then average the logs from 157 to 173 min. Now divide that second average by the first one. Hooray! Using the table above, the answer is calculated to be 0.98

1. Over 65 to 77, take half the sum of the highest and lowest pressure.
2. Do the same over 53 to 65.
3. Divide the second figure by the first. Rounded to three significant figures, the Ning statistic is 1.00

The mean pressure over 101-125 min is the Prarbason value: 3.18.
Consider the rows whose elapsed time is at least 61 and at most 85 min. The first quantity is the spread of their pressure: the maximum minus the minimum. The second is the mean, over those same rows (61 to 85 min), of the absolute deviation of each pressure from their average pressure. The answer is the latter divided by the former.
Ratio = 0.33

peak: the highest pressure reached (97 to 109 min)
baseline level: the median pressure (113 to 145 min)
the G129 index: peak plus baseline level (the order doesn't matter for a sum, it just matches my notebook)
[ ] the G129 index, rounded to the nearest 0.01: 6.48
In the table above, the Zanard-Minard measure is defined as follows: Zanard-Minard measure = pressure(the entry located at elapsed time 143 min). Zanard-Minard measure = 3.178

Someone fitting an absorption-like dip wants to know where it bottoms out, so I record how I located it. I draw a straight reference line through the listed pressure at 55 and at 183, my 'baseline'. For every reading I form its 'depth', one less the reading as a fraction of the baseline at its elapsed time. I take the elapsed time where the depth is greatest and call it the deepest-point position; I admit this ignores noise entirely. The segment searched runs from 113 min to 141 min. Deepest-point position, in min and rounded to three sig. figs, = 135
